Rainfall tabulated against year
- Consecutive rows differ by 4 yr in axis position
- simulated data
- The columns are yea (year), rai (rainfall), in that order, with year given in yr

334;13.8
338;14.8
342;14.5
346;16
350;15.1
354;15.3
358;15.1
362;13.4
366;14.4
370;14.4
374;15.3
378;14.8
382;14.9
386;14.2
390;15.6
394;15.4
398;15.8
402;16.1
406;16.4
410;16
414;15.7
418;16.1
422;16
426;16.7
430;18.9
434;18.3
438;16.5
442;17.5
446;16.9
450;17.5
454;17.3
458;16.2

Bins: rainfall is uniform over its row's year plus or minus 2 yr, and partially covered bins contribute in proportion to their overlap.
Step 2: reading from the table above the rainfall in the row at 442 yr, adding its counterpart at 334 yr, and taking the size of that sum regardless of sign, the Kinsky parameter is 31.3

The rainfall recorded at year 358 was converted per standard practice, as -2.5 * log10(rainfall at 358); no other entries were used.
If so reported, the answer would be -2.95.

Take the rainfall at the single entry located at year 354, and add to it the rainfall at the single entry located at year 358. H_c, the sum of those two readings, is 30.4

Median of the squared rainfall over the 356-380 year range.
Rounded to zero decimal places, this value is 213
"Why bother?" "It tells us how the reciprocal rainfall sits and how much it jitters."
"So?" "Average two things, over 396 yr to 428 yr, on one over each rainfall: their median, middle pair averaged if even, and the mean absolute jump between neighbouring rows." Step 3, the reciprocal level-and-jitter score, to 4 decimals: 0.0318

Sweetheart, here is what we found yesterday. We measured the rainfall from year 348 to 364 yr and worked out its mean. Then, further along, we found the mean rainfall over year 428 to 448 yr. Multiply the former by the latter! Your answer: 259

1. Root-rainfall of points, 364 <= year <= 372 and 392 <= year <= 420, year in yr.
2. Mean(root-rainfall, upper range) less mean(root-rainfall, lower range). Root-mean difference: 0.20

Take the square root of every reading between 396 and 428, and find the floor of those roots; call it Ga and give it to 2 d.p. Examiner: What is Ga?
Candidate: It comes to 3.96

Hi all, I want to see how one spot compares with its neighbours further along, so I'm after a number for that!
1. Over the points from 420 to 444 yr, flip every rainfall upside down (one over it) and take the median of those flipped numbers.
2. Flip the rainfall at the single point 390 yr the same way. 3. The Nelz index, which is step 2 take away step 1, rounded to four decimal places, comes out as 0.0056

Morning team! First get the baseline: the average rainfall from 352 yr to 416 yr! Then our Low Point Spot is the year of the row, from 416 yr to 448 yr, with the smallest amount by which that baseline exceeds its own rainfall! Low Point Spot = 430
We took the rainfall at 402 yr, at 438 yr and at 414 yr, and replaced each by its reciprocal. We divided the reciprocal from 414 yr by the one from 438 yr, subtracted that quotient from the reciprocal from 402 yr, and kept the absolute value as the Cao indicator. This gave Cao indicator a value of 0.99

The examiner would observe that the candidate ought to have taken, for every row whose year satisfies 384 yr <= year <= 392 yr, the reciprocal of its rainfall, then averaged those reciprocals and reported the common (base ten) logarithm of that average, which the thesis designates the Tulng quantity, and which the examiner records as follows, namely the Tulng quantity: -1.172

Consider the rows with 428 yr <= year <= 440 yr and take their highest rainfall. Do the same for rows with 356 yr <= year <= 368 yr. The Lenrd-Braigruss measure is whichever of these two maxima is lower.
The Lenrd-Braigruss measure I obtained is 15.1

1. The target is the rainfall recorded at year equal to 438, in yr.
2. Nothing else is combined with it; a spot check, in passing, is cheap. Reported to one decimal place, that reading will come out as 16.5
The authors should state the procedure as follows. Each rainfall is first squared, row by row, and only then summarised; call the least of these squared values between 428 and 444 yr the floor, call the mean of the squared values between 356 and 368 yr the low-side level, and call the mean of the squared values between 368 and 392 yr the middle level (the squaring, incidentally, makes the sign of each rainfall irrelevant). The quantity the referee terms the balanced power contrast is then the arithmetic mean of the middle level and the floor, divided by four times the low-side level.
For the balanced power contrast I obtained 0.301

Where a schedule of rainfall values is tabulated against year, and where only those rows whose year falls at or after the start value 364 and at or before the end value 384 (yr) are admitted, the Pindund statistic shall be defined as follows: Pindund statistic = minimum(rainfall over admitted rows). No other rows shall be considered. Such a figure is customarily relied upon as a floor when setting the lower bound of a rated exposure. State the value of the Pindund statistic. 14.4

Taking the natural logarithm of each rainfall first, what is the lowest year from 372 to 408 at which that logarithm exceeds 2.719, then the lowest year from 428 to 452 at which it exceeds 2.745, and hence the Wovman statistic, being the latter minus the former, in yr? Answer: 56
